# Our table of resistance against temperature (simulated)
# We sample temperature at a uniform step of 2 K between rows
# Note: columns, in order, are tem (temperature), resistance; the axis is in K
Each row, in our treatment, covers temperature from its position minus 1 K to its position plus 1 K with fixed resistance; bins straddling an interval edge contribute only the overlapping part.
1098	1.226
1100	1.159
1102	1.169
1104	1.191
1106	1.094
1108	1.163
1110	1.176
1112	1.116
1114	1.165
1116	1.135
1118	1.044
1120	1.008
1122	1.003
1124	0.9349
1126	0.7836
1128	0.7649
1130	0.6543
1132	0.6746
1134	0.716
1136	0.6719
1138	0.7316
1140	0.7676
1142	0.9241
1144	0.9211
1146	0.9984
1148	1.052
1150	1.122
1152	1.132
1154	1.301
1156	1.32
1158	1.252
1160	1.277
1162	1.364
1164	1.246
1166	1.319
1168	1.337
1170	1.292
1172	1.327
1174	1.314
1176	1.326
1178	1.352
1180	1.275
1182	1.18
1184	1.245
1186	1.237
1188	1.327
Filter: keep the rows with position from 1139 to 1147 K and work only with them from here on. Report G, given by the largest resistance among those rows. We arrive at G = 0.9984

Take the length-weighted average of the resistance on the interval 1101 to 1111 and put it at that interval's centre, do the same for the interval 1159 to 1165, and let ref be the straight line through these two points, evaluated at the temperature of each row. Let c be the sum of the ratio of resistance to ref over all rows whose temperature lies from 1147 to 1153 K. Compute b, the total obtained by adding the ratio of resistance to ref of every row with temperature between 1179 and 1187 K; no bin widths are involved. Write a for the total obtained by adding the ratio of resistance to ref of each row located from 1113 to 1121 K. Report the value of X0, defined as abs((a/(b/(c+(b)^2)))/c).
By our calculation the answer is 6.2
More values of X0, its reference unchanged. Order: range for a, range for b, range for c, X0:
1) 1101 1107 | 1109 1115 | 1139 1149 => 3.4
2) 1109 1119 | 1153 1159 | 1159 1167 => 5.2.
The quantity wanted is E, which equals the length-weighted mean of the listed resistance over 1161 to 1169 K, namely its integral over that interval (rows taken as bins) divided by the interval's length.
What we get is 1.32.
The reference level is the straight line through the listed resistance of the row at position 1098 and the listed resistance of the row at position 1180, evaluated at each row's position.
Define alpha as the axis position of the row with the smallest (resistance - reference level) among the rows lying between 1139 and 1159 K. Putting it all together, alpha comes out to 1140 K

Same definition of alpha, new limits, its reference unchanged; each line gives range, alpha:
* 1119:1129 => 1128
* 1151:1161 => 1152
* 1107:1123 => 1122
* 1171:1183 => 1182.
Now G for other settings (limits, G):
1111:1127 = 1.165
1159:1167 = 1.364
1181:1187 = 1.245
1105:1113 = 1.176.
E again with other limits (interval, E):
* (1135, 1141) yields 0.72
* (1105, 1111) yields 1.14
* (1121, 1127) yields 0.91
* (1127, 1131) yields 0.71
